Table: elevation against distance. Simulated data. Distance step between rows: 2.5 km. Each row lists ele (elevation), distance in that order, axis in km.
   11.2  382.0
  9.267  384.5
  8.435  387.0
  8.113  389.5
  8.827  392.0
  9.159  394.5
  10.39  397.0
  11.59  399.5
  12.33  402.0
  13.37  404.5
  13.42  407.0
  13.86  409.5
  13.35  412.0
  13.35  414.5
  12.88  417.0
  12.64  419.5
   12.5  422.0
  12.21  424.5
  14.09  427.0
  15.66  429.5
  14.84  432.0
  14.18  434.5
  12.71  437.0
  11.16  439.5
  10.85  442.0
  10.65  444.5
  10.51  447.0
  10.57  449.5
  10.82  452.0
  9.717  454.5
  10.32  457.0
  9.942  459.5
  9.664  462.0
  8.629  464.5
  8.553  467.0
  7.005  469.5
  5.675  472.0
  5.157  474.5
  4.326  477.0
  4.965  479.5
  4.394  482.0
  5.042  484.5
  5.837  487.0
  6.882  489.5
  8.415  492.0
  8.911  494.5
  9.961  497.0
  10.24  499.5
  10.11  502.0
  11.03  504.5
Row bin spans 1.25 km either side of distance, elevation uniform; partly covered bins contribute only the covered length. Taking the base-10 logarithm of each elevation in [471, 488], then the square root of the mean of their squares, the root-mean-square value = 0.70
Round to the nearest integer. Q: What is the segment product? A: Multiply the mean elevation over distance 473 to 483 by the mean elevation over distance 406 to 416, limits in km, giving 64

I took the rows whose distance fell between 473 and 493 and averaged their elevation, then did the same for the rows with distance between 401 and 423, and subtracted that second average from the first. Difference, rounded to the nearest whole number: -7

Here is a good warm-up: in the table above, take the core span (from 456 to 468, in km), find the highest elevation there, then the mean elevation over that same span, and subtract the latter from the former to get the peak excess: 0.90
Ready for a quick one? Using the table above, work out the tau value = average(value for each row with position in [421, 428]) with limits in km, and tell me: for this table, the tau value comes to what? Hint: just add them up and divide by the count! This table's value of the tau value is 12.9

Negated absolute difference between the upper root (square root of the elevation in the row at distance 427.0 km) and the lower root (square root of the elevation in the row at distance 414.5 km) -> -0.1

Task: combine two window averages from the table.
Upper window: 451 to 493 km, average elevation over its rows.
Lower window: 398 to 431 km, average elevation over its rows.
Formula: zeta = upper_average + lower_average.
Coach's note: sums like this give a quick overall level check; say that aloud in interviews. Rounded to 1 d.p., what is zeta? 20.5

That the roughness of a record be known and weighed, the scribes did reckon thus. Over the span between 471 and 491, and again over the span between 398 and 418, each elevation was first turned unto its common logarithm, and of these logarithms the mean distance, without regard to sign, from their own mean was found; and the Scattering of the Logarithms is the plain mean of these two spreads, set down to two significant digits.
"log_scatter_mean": 0.035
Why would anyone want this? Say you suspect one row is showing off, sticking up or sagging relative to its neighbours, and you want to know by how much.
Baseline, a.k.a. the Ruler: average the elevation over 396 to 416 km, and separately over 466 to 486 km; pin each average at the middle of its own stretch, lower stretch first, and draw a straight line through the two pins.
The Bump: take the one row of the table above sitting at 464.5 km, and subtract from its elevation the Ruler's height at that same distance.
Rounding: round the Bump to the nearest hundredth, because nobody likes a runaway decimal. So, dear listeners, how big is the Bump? 1.85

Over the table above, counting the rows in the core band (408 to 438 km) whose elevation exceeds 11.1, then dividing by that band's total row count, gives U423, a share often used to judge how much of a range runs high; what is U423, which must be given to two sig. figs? 1.0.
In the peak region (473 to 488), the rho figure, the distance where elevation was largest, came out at 487.0 km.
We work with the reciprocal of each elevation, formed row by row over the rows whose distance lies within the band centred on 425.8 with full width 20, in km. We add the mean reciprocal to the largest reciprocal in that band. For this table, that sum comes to 0.156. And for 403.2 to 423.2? 0.156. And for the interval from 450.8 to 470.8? 0.252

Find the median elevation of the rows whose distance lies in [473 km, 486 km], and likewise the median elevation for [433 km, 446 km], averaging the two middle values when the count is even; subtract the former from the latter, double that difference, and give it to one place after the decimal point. 12.4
